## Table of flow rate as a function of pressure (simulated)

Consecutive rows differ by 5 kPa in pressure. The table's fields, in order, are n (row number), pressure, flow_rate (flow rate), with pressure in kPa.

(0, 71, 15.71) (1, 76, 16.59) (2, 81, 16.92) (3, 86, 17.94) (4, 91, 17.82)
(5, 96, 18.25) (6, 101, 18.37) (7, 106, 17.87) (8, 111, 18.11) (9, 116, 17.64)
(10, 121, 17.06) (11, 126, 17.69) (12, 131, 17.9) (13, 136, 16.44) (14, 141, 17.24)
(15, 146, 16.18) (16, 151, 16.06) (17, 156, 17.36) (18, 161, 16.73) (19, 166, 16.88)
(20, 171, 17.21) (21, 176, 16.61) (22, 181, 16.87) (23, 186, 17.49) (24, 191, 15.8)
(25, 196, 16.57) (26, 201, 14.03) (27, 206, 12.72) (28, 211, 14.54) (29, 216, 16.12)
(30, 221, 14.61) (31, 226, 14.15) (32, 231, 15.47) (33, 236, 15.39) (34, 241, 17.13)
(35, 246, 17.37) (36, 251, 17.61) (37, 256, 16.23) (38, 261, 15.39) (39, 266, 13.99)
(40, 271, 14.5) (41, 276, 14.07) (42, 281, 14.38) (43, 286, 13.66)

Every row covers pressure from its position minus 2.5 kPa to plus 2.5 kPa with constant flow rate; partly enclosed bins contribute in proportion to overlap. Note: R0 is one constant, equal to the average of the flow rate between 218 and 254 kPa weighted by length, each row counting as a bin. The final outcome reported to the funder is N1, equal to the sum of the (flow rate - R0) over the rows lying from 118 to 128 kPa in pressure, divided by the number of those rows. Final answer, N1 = 1.4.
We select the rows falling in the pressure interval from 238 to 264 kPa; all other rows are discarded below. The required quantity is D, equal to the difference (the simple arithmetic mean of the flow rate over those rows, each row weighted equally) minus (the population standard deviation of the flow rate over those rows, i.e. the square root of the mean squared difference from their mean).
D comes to 15.9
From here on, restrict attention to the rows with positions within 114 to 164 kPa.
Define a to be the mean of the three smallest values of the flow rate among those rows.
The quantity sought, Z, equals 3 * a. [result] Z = 49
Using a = 16.2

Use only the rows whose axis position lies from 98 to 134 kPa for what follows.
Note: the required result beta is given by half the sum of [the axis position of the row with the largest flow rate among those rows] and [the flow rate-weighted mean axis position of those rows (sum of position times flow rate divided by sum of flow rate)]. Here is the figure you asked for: 108.4 kPa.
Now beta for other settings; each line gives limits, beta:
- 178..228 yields 194.3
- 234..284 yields 254.3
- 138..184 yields 158.5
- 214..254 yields 242.6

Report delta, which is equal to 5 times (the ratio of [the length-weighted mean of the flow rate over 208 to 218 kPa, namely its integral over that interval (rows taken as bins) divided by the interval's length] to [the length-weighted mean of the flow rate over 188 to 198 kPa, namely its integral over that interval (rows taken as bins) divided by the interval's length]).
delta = 4.7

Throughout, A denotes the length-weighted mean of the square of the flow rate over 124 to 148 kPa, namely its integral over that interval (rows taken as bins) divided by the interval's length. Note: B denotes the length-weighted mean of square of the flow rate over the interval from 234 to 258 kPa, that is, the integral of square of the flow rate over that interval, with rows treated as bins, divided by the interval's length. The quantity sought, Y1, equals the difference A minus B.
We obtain 10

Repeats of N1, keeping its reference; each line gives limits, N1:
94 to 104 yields 2.3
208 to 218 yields -0.6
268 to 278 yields -1.7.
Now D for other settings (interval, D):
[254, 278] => 14.0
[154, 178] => 16.7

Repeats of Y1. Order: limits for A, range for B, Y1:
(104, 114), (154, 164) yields 33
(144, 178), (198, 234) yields 67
